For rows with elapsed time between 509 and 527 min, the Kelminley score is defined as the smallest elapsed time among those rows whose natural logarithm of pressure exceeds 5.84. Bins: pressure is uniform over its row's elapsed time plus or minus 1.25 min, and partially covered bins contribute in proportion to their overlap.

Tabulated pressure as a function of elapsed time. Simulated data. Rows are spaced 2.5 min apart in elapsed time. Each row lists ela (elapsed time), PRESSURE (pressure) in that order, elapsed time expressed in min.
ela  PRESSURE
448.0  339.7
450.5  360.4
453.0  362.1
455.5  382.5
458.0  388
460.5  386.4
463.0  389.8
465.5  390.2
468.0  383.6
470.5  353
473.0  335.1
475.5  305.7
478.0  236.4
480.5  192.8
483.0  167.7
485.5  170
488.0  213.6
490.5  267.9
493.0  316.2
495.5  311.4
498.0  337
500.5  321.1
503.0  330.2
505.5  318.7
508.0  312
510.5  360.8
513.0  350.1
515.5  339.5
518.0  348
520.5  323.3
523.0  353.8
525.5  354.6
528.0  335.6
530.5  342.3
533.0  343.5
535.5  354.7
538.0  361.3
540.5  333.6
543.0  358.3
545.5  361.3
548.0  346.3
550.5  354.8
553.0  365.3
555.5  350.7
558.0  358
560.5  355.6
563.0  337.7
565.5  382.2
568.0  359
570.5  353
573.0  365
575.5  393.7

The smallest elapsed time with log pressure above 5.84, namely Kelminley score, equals 510.5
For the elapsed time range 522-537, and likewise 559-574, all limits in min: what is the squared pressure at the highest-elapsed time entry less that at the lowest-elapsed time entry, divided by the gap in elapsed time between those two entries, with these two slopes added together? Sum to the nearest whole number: 593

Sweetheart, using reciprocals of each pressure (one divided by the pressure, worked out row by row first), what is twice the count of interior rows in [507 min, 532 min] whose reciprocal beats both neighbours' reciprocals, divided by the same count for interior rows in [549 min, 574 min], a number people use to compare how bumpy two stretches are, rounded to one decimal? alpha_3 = 2.0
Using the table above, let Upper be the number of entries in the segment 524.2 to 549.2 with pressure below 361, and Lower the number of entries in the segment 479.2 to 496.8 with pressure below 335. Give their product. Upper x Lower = 56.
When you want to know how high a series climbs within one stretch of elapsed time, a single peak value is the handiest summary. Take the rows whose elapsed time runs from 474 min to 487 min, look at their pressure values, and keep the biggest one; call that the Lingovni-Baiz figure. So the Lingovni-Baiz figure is 305.7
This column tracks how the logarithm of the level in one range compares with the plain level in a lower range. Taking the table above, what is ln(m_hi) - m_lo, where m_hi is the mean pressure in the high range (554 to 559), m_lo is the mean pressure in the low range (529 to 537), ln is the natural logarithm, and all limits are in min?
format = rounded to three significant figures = -341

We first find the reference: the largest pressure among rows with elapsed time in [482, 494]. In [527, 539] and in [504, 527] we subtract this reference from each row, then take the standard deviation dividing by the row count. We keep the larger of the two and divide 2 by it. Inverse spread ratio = 0.120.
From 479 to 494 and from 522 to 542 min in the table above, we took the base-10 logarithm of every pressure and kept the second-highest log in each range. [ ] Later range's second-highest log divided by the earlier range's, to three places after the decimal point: 1.050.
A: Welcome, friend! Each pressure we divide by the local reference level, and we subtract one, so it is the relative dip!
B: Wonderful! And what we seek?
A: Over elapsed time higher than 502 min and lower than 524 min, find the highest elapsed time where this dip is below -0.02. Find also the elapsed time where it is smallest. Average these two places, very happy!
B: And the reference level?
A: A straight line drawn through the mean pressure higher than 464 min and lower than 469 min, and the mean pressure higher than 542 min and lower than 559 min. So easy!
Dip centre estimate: 515.5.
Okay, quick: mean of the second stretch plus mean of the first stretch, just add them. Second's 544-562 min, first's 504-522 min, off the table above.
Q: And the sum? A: 692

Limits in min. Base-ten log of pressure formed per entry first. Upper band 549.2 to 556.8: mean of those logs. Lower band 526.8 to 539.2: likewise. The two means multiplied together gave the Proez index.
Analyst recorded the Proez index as 6.49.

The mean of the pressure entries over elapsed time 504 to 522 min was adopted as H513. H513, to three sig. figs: 336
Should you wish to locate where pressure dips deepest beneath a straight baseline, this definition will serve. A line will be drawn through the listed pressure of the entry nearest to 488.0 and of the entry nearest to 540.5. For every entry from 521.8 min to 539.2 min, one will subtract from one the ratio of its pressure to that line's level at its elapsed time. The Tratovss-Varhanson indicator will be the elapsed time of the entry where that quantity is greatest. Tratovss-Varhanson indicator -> 533.0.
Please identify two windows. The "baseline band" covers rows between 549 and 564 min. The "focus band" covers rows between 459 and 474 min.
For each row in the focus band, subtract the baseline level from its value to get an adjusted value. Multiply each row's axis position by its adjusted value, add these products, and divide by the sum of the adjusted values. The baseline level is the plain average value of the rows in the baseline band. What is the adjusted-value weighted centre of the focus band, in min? 462.7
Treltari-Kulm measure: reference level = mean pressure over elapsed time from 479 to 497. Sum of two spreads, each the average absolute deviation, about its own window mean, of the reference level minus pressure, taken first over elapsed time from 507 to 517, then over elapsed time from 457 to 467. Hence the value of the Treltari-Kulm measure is 16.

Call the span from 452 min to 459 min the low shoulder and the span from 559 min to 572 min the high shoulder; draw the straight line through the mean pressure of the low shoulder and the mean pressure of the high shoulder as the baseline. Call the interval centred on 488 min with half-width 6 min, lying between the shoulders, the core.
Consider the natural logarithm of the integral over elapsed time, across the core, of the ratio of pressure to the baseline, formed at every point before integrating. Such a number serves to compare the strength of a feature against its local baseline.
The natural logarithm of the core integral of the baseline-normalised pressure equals 2.0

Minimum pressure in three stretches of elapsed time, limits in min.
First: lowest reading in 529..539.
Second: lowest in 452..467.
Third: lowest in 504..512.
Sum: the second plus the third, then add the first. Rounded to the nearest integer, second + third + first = 1016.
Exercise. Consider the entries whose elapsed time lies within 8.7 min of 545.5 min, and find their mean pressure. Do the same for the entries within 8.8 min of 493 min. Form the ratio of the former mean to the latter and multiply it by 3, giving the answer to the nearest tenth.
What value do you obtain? 3.8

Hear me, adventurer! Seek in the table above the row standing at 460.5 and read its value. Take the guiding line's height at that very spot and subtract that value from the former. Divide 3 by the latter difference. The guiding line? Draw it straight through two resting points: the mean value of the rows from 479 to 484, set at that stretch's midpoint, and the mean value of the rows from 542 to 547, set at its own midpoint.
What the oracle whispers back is -0.011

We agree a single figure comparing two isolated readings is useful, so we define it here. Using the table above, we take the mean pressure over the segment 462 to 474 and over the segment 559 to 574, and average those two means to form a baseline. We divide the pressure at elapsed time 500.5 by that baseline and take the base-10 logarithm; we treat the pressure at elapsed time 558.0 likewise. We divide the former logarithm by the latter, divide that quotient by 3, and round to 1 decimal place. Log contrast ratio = 2.3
